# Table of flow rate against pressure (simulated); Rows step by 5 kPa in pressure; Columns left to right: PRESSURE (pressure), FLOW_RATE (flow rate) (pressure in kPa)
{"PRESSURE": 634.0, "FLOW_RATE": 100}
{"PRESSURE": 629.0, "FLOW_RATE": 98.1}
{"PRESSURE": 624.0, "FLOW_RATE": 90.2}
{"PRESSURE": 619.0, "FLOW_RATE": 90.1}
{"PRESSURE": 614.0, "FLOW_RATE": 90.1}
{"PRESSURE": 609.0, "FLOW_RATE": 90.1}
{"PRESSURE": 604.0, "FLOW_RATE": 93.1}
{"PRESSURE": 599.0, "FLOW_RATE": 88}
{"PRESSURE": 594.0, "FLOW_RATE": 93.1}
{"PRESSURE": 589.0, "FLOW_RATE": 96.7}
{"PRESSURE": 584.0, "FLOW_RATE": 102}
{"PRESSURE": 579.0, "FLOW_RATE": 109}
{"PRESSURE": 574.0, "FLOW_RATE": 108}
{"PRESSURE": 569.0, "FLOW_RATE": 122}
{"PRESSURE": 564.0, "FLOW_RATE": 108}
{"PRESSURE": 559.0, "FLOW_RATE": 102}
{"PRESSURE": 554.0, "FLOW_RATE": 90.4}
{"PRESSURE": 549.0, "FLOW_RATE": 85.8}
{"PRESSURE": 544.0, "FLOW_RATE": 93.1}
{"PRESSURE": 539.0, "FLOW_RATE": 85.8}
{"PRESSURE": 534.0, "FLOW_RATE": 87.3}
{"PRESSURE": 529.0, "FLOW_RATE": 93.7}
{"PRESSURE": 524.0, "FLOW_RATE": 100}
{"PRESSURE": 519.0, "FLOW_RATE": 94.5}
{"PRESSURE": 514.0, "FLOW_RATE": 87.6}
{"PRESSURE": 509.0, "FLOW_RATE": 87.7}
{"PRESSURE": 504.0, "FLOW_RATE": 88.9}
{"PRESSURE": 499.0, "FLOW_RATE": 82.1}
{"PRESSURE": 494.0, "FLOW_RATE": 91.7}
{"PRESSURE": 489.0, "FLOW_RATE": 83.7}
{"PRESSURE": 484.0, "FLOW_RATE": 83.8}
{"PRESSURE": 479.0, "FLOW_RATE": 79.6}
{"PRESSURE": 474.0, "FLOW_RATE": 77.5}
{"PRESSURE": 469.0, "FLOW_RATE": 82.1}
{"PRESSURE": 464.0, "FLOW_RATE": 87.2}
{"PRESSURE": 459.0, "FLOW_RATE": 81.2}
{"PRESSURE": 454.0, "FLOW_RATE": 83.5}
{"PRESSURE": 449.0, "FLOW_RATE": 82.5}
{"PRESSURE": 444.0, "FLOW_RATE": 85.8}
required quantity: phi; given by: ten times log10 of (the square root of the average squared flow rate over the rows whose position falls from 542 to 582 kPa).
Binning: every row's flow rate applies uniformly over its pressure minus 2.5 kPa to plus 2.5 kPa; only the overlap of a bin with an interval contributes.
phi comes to 20.1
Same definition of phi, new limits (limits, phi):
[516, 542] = 19.7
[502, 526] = 19.6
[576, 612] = 19.8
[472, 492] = 19.1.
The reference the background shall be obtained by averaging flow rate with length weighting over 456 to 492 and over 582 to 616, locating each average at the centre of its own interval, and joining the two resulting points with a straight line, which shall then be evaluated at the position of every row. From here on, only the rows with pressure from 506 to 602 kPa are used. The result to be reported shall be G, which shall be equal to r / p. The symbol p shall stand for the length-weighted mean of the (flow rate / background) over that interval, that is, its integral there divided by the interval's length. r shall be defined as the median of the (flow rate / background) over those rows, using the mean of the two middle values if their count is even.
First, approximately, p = 1.08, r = 1.05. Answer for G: 0.97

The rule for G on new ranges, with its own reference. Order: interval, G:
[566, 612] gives 0.96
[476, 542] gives 0.99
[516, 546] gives 1.01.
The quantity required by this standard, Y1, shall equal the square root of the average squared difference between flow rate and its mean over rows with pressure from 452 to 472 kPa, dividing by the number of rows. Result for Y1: 2.3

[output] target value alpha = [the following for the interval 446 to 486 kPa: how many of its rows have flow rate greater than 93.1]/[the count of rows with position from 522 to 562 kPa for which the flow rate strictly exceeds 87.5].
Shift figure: 0.0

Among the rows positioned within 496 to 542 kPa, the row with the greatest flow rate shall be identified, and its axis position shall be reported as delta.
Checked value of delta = 524.0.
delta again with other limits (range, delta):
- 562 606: 569.0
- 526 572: 569.0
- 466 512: 494.0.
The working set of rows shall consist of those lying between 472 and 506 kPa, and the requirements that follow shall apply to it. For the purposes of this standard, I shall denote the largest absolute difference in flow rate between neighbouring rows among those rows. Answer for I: 10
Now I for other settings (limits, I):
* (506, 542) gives 7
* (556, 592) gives 14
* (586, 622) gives 5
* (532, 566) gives 12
